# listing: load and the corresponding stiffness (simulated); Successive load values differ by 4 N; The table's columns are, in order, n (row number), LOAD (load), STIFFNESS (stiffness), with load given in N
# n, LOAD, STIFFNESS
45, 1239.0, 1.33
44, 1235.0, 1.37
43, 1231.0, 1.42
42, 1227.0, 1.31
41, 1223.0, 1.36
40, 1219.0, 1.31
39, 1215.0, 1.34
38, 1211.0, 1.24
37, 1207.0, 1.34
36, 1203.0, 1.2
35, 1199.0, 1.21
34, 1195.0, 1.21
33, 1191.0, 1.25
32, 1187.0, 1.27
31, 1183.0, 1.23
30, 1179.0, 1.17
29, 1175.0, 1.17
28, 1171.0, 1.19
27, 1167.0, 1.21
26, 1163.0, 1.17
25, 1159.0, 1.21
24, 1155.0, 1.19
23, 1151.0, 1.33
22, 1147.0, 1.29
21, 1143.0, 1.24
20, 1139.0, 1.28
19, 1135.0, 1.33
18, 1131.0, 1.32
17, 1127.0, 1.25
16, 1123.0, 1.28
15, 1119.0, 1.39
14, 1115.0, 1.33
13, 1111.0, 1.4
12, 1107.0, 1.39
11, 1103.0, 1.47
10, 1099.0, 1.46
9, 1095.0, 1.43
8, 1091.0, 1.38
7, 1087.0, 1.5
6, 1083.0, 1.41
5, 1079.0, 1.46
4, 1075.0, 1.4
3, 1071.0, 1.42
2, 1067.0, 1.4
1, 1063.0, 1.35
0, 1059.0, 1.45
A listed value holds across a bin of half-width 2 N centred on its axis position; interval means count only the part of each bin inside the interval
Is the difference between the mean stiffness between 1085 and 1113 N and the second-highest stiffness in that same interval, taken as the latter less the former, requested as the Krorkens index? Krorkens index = 0.0371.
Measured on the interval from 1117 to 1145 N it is 0.0314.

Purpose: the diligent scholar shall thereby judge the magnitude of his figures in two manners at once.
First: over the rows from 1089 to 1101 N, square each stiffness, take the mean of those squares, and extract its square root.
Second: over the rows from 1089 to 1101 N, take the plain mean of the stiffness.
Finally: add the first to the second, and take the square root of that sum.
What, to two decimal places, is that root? 1.69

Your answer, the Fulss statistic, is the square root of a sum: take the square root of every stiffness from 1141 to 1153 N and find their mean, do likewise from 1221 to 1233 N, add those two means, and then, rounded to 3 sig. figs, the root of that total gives 1.52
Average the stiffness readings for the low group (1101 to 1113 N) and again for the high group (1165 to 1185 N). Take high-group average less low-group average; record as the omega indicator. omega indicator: -0.23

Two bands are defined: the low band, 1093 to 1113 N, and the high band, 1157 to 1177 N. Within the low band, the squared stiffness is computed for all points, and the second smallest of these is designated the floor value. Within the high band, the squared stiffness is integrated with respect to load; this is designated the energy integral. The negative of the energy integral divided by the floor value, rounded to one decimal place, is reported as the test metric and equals -14.5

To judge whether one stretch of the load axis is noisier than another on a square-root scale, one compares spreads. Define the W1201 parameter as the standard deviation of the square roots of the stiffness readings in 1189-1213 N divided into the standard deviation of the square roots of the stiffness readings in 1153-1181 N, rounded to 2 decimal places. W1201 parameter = 0.36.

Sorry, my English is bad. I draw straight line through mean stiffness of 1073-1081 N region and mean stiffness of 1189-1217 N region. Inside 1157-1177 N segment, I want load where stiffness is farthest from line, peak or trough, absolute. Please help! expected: 1163.0 N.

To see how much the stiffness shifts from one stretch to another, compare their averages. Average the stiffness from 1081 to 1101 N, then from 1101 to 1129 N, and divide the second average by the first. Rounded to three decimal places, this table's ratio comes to 0.946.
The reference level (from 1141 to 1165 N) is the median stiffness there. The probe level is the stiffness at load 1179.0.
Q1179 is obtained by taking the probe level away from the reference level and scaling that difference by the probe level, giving 0.047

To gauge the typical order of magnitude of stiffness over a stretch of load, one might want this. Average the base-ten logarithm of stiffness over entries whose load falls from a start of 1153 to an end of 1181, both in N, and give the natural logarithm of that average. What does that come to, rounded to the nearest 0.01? -2.60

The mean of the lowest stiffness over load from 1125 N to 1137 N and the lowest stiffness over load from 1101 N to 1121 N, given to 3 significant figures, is 1.29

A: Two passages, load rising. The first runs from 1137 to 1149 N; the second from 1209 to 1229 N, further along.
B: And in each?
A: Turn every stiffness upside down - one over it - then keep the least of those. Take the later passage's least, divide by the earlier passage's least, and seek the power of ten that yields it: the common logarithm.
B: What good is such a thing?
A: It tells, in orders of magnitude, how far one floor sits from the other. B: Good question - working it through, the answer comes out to -0.02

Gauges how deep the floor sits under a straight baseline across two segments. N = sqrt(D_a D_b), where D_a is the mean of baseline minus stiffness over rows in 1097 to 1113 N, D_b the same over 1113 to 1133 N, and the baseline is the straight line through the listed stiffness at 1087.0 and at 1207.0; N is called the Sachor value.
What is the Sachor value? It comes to 0.08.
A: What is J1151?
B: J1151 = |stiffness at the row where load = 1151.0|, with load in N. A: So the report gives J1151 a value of 1.33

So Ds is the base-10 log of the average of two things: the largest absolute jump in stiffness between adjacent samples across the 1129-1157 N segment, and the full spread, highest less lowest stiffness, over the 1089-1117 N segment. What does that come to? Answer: -0.85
